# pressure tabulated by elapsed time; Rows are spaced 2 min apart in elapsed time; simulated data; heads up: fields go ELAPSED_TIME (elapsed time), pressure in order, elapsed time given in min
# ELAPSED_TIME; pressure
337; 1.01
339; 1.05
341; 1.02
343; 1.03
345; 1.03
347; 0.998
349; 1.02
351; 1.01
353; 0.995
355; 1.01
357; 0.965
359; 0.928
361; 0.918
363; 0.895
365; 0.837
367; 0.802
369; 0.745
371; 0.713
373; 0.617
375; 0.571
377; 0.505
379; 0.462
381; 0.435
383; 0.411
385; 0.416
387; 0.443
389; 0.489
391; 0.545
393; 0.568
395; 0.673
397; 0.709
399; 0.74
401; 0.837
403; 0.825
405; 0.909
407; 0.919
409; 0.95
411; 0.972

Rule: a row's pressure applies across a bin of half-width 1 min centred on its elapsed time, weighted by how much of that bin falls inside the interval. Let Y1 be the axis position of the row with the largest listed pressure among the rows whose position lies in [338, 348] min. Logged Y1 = 339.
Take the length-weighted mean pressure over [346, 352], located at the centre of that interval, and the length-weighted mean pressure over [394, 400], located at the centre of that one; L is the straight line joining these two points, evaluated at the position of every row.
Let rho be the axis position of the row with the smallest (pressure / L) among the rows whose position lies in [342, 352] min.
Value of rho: 347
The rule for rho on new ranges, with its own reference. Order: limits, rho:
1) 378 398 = 383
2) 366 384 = 383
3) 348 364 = 363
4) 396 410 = 397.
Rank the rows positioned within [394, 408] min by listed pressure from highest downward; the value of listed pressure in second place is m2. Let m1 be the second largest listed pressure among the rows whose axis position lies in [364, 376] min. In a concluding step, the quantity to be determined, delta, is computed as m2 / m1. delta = 1.13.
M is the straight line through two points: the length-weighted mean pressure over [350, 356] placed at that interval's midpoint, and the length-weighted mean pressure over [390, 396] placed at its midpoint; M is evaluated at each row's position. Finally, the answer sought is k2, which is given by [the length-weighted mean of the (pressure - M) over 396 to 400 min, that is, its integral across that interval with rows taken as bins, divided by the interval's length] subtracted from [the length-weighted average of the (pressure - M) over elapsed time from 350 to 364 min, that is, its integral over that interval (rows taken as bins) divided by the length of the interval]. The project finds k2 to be -0.2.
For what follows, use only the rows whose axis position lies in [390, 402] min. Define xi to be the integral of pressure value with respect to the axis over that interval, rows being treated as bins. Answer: 8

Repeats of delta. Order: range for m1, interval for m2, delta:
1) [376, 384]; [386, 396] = 1.23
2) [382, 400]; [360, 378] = 1.26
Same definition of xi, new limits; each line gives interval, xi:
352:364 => 11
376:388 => 5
